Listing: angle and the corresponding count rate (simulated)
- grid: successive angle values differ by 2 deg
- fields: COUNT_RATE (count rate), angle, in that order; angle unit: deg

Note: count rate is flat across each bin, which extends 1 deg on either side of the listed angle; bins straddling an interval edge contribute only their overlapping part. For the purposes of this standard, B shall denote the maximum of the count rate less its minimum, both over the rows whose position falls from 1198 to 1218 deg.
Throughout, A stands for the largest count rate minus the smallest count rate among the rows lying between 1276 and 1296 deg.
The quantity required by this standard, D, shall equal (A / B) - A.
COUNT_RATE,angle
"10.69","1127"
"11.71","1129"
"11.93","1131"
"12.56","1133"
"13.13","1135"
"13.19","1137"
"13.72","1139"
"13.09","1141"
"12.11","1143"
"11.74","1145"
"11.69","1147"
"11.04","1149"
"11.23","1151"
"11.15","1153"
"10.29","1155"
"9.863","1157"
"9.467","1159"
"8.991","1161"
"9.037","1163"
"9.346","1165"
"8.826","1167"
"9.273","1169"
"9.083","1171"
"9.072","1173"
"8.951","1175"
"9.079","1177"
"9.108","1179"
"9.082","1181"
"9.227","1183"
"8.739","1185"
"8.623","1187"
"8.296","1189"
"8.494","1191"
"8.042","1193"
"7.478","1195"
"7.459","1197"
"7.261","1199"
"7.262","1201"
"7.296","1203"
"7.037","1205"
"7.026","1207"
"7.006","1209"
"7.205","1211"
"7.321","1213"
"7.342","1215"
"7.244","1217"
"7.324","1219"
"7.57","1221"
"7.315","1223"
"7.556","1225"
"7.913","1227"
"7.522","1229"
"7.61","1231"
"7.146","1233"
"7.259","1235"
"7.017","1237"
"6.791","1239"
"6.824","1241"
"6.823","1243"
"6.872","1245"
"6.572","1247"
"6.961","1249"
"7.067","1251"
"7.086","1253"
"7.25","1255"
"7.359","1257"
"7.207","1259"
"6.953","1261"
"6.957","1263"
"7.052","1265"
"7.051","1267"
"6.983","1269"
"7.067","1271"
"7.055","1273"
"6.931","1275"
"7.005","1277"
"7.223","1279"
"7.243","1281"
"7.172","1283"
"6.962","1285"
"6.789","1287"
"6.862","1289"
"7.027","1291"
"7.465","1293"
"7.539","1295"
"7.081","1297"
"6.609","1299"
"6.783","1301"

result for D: 1.5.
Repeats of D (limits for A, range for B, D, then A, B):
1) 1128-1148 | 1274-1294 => 1.0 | 2.03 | 0.68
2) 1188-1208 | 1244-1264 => 0.4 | 1.47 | 0.79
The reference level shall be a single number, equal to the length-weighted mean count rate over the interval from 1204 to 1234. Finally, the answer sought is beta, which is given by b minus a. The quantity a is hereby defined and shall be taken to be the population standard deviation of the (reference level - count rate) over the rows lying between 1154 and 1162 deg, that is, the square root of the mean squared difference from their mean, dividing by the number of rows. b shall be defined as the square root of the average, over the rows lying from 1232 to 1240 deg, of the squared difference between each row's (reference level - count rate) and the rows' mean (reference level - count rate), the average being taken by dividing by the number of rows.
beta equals -0.31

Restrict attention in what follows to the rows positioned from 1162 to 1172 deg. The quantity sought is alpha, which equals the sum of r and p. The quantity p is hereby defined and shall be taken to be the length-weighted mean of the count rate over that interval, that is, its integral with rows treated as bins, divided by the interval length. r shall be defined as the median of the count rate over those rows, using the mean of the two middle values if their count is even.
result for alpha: 18.2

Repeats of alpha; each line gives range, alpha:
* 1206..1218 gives 14.4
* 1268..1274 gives 14.1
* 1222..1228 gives 15.2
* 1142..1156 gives 22.6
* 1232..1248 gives 13.8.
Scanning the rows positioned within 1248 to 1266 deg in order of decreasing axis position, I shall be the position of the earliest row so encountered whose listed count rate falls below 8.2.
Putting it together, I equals 1265 deg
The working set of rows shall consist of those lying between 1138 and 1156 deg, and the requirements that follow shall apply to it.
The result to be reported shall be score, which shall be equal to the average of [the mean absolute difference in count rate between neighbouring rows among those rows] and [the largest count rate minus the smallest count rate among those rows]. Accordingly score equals 1.95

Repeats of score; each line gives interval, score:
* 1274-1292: 0.29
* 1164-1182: 0.35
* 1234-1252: 0.43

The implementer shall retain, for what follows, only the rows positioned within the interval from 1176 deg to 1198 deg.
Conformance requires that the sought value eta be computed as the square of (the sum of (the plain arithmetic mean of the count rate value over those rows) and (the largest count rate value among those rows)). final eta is 315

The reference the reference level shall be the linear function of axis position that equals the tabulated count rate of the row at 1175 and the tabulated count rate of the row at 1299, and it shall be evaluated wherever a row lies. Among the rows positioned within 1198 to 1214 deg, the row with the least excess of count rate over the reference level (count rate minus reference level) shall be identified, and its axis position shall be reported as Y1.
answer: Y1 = 1205 deg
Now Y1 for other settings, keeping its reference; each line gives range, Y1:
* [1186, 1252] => 1205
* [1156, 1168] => 1167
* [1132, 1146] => 1145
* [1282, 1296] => 1287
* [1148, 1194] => 1193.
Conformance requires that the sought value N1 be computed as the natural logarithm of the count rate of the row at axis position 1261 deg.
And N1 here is 1.94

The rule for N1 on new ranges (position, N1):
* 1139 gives 2.62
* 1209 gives 1.95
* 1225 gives 2.02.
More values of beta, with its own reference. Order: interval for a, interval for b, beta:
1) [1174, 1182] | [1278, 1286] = 0.05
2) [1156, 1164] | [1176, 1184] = -0.29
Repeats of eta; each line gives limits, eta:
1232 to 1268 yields 207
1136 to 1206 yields 541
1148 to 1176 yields 438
